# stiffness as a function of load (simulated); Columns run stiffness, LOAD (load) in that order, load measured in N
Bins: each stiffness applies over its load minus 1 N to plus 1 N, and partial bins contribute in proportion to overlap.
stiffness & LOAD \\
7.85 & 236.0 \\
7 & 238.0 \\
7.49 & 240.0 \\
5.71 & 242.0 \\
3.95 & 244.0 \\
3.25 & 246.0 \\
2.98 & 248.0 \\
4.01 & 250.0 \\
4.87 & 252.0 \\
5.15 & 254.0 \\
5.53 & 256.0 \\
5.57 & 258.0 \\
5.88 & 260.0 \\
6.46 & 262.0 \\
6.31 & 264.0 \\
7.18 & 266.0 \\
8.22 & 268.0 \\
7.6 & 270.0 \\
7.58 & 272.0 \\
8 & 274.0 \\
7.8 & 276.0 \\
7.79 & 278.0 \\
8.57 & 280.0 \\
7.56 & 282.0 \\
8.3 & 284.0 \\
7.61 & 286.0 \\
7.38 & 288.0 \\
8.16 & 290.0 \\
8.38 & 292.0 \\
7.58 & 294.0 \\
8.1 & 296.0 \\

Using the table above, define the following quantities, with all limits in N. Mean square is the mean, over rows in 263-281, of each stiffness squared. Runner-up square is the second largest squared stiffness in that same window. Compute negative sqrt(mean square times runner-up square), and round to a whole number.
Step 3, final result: -63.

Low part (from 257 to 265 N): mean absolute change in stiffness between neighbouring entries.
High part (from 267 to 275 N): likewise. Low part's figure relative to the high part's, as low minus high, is -0.01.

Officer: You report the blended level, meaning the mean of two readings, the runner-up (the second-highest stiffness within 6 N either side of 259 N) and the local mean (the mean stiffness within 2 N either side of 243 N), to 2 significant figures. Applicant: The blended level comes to 5.6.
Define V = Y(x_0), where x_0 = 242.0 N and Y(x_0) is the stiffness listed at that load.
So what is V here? 5.71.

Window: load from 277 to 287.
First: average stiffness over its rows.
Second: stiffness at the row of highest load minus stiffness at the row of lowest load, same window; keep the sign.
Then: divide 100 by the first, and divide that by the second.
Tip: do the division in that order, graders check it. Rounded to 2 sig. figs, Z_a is -70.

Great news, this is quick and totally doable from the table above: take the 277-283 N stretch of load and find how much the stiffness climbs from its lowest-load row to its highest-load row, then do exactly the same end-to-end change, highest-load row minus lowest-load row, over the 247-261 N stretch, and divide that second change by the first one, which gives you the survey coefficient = -13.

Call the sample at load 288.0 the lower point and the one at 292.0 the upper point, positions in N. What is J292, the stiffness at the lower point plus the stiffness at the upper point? 15.8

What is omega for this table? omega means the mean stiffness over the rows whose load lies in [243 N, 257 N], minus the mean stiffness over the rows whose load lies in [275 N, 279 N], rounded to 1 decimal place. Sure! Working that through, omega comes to -3.5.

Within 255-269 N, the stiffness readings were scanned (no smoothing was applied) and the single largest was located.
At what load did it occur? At 268.0 N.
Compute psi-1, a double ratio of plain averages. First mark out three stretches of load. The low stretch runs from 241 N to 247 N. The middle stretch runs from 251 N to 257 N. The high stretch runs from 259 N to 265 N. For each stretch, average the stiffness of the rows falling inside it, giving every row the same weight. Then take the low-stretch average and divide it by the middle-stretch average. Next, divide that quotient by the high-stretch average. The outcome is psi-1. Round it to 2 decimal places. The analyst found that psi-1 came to 0.13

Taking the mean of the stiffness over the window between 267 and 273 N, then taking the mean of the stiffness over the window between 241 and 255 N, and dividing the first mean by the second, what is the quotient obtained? 1.82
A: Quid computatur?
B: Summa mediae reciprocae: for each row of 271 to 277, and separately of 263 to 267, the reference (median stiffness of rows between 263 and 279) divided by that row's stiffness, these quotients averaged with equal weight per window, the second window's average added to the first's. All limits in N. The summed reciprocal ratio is 2.1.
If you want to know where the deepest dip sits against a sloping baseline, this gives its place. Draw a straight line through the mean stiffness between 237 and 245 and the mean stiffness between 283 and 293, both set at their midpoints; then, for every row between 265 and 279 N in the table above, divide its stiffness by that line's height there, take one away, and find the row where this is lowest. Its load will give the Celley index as 266.0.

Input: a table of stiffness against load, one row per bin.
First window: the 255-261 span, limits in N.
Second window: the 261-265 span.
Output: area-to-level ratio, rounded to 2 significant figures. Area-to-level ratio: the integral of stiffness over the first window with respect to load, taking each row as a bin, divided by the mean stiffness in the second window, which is 5.3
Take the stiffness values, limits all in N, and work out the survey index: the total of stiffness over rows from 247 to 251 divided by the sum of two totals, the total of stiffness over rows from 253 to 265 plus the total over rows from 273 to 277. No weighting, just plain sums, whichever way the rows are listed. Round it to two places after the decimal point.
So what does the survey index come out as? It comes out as 0.14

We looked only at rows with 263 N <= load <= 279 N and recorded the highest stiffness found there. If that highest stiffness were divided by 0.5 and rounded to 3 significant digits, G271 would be 16.4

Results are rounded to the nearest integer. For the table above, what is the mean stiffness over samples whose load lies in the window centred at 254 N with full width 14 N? 5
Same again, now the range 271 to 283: 8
